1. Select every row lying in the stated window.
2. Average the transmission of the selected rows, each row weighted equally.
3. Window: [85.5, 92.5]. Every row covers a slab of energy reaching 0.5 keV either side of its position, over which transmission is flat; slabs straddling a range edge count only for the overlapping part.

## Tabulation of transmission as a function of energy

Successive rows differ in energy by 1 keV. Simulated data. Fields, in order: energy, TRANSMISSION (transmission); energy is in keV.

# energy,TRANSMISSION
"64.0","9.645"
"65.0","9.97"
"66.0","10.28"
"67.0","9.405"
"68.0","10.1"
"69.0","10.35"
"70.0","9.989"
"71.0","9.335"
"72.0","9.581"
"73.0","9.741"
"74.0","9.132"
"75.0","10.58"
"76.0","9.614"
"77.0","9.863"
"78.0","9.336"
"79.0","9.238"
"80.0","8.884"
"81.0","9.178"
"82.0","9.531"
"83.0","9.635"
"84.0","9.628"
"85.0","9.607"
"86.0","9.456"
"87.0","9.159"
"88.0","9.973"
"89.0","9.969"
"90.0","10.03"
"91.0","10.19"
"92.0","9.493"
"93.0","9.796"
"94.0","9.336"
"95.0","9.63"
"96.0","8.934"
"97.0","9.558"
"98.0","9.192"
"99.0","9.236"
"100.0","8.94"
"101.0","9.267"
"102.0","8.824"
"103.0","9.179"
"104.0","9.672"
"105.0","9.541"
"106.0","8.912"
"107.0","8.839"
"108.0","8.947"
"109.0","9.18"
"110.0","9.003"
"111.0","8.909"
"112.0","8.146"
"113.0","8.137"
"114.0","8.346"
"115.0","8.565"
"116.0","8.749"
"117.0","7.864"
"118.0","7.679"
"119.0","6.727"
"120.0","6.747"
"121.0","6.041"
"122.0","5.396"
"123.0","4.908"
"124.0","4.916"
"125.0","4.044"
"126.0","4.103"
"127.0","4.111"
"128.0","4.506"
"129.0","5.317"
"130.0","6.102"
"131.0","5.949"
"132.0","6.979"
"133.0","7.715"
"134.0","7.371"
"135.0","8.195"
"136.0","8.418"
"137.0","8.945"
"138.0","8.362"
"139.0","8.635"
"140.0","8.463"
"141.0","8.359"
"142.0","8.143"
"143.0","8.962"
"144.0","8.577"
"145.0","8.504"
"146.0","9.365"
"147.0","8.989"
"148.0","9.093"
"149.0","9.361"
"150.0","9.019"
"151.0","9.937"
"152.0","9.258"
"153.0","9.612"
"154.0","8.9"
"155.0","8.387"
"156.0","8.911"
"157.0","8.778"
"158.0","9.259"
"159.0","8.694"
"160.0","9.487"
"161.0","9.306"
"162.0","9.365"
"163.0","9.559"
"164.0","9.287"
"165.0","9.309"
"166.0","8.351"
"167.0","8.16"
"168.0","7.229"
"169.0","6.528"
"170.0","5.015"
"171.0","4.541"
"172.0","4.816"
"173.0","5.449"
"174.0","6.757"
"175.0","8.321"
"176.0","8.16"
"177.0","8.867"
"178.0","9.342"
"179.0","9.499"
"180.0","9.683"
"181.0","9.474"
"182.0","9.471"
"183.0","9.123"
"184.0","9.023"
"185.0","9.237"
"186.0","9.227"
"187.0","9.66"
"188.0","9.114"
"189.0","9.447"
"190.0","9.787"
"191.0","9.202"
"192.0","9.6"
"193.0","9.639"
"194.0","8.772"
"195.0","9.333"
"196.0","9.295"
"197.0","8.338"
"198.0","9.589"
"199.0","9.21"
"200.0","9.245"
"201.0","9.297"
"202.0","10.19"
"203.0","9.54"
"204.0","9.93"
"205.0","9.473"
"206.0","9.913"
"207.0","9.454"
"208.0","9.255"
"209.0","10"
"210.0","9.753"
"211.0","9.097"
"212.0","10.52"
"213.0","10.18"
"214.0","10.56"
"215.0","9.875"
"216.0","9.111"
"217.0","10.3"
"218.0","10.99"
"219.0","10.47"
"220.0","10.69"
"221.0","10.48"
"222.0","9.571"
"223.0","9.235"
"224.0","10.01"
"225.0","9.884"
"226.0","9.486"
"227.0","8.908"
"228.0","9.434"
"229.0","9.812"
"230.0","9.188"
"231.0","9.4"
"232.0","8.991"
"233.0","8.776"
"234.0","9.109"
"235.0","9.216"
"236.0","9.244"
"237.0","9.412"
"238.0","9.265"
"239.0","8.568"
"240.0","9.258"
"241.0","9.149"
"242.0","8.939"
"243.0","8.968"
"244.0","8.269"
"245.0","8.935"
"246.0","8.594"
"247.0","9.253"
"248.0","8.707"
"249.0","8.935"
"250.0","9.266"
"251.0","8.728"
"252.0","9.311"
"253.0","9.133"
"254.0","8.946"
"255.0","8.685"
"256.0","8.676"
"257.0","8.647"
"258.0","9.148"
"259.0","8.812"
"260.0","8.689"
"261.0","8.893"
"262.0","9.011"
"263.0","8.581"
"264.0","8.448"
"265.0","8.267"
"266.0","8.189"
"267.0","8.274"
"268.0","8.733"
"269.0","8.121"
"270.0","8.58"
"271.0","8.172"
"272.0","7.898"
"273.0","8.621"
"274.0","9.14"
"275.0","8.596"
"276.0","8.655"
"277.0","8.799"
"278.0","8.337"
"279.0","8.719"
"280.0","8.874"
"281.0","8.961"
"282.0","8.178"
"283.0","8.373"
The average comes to 9.8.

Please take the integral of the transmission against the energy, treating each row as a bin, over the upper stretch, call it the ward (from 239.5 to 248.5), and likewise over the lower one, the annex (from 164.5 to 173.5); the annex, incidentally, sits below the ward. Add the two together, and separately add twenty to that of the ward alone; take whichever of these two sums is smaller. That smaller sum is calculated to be 100.1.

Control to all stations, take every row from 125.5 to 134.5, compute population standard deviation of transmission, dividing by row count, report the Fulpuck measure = 1.3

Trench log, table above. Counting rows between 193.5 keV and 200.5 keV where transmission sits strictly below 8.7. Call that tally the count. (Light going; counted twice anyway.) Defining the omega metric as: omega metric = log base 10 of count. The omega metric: 0.0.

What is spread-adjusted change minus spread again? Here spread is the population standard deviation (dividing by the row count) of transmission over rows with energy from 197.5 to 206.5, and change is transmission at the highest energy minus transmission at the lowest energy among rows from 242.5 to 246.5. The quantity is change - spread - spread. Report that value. -1.0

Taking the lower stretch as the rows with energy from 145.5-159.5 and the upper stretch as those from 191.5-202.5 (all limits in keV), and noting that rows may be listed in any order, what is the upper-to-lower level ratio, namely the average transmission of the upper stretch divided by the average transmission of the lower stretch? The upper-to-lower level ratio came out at 1.02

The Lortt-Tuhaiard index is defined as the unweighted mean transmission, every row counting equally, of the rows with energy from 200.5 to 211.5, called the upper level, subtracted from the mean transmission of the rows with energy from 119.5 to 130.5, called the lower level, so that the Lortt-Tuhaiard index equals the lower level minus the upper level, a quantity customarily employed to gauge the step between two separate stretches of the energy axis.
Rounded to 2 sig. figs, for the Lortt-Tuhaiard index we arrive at -4.5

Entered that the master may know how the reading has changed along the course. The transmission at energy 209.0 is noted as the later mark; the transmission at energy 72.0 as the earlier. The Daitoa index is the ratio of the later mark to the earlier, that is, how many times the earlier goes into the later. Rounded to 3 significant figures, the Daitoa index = 1.04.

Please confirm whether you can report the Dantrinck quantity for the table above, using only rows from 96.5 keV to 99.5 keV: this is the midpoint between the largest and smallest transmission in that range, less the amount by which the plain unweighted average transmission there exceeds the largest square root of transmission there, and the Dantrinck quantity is 3.14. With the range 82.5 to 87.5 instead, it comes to 3.00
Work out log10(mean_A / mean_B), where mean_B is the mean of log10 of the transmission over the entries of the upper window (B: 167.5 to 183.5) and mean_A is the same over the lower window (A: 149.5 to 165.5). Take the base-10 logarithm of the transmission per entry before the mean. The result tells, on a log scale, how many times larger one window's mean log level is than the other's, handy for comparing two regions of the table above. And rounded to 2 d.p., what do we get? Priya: 0.04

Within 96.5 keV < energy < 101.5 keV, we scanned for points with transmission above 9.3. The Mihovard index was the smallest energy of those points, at 97.0 keV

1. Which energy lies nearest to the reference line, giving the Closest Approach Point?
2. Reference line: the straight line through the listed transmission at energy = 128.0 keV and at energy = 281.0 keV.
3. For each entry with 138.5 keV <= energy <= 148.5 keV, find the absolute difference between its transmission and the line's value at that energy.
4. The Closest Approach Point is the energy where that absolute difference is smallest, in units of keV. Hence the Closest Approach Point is 142.0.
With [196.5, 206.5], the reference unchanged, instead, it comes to 197.0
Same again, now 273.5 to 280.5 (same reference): 277.0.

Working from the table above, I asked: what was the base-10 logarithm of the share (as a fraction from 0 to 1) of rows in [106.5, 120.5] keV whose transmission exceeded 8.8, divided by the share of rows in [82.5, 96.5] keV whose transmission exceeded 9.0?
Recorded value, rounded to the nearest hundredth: -0.41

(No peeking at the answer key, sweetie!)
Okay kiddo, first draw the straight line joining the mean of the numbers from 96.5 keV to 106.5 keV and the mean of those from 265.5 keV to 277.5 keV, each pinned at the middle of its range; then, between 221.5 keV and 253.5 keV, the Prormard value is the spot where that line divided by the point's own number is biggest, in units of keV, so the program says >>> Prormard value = 244.0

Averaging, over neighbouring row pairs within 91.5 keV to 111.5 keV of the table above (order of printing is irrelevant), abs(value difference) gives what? 0.32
